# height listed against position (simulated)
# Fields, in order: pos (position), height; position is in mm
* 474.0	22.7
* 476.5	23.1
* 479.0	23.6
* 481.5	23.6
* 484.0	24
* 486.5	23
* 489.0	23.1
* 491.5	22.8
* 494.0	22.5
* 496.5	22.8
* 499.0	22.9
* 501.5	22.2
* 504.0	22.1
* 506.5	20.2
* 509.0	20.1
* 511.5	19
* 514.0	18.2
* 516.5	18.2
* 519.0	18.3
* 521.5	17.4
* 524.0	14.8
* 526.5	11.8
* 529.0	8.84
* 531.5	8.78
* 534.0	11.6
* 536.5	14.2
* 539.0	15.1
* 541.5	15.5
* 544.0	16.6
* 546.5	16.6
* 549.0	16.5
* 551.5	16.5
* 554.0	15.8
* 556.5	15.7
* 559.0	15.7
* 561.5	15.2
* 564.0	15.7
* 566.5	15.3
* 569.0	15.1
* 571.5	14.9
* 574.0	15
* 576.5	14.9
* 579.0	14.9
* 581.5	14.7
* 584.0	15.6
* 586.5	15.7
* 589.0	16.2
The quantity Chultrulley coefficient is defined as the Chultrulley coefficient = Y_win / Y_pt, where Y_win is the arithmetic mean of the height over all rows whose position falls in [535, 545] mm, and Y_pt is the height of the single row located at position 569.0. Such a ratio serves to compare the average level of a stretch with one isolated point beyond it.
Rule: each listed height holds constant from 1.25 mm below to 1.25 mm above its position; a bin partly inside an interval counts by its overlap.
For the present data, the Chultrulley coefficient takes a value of 1.0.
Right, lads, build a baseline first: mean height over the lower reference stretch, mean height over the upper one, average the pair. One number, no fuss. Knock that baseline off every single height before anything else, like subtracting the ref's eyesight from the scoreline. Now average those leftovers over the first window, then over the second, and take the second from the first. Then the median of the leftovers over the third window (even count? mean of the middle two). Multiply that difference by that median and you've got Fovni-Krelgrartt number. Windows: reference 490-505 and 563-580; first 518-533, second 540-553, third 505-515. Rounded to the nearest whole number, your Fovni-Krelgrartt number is -2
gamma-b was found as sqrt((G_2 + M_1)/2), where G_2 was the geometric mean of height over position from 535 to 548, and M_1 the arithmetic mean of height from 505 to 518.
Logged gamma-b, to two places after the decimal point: 4.17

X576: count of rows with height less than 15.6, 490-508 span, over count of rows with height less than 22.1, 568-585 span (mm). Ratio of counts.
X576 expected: 0.00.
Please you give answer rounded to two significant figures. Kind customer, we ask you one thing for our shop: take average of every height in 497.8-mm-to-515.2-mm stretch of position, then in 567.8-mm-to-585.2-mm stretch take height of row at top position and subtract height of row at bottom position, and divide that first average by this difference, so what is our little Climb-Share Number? 41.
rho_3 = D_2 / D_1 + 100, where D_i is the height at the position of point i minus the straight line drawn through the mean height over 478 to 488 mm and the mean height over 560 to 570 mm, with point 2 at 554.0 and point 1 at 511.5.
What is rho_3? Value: 100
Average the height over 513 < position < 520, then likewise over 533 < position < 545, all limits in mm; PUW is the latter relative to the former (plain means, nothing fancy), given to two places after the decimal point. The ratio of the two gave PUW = 0.80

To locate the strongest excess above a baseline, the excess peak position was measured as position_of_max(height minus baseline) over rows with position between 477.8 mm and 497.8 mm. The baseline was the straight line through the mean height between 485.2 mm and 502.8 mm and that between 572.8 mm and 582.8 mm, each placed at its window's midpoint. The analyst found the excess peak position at 484.0 mm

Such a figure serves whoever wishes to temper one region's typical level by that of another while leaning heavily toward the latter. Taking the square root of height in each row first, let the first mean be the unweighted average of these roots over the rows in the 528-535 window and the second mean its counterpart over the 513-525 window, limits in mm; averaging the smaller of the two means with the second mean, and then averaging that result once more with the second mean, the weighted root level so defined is 3.90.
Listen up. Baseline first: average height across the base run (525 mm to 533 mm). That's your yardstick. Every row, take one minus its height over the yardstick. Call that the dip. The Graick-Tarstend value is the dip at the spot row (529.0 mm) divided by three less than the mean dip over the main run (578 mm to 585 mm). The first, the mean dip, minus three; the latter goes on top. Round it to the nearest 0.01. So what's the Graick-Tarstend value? -0.03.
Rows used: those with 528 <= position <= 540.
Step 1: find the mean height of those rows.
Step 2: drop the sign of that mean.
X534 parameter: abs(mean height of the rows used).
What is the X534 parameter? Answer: 11.7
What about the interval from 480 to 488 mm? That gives 23.5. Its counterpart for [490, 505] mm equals 22.6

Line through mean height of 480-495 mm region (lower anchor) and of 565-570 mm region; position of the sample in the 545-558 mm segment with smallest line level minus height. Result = 551.5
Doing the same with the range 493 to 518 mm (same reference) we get 499.0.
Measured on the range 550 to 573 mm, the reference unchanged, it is 564.0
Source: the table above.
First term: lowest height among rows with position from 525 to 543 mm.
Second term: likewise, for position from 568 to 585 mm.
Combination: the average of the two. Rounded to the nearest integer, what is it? 12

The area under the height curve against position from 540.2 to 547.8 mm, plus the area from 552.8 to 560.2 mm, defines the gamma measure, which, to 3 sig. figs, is 240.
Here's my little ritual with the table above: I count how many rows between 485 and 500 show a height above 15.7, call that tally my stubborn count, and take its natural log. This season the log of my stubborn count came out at 1.8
